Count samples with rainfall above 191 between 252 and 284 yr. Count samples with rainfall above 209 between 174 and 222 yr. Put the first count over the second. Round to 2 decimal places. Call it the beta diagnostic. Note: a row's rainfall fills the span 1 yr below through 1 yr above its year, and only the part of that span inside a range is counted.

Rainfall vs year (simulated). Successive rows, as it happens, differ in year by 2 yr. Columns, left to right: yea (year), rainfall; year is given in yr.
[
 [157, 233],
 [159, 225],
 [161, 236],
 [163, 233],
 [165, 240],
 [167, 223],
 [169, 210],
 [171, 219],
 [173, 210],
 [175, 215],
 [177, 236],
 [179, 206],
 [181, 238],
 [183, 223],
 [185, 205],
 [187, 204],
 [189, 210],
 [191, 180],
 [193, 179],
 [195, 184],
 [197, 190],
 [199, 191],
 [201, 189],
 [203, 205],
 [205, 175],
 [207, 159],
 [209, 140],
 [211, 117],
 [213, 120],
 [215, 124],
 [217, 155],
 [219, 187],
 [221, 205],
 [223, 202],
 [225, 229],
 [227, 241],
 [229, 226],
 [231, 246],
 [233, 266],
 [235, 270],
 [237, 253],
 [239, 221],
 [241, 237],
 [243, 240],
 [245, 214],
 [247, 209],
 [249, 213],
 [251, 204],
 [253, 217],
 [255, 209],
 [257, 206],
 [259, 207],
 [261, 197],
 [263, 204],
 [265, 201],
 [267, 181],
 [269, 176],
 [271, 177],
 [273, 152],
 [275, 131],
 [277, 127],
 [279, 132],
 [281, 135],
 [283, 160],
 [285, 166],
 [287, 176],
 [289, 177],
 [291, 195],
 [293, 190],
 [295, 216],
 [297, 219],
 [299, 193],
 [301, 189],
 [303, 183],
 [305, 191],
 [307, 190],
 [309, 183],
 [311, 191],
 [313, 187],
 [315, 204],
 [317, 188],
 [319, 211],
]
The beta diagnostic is 1.40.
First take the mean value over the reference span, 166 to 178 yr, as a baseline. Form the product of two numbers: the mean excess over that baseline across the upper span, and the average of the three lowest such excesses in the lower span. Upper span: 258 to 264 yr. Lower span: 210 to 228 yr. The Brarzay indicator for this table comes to 1592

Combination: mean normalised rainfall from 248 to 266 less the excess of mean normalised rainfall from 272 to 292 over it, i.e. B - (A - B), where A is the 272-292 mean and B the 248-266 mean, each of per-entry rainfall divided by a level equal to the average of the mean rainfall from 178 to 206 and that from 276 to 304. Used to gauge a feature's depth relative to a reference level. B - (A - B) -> 1.4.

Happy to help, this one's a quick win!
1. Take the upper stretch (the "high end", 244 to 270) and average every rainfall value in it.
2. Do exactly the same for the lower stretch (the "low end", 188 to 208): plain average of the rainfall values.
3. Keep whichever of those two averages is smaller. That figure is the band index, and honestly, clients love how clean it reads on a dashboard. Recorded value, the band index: 186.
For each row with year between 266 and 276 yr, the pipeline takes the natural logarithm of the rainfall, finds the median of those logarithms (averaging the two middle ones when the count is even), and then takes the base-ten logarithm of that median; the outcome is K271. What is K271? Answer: 0.714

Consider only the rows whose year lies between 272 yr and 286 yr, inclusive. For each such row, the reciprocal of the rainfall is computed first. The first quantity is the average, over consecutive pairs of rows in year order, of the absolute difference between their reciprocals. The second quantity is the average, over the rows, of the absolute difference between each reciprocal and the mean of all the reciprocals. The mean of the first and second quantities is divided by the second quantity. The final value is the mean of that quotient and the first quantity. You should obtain 0.45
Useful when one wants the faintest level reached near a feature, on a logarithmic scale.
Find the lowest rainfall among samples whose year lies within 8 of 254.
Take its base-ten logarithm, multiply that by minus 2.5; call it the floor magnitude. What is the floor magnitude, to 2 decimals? -5.74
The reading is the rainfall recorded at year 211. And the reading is 117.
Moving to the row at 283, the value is 160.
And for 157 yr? 233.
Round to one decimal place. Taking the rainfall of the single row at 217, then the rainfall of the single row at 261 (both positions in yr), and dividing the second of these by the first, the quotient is 1.3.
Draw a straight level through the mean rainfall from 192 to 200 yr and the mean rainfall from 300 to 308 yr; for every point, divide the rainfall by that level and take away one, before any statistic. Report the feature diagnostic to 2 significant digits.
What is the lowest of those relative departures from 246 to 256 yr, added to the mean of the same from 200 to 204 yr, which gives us 0.15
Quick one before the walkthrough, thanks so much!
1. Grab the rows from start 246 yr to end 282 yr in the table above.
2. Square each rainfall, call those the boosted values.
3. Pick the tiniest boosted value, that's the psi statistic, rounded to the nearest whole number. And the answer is 16129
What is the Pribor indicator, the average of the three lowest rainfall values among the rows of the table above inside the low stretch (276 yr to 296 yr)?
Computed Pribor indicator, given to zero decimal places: 131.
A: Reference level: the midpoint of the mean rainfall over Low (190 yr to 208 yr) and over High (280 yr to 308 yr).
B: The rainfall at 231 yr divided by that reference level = 1.34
